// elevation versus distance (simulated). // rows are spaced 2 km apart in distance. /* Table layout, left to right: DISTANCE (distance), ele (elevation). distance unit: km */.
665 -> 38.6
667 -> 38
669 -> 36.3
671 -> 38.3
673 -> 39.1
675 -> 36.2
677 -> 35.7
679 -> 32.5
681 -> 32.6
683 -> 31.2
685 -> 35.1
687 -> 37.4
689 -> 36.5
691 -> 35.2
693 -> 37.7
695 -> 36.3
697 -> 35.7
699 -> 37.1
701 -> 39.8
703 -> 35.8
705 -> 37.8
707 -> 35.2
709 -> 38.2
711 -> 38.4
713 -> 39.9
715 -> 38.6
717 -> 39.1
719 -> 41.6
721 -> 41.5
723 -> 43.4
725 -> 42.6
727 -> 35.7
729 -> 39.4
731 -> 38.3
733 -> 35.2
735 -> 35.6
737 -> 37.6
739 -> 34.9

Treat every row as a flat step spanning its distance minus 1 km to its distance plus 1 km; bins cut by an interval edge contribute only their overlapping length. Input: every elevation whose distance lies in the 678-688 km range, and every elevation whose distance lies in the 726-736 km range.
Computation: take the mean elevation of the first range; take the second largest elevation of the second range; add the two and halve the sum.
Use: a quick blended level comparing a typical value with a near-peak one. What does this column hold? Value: 36.0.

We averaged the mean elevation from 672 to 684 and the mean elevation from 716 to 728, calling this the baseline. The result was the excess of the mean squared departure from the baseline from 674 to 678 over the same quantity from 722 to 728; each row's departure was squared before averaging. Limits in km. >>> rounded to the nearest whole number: -18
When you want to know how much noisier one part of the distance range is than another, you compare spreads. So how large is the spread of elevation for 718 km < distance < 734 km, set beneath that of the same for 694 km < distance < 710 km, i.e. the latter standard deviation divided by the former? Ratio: 0.50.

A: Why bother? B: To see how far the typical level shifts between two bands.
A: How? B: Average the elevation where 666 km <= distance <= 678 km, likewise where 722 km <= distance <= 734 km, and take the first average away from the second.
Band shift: 1.8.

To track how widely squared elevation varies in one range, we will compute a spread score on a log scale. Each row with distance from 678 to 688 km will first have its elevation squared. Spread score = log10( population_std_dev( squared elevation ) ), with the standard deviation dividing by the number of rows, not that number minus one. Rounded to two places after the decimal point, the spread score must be 2.18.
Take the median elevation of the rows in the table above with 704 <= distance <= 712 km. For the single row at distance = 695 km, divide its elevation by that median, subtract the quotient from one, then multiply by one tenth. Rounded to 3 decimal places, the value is 0.004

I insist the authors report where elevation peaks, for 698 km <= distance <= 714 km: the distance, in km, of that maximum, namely 713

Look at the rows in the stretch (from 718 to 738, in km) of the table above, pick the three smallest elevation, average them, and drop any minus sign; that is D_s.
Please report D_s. 35.5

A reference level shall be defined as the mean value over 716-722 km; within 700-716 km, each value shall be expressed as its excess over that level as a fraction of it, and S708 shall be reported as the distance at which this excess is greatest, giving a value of 713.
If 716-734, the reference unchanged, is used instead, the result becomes 723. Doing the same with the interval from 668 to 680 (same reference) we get 673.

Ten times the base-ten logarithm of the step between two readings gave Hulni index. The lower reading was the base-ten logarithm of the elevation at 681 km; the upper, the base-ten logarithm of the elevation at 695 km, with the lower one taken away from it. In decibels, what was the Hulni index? -13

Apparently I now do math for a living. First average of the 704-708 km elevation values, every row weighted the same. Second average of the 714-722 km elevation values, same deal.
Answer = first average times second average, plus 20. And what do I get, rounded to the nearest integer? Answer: 1487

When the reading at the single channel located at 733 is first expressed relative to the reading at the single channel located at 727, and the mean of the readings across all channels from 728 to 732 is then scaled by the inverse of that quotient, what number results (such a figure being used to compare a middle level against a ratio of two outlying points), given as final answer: 39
